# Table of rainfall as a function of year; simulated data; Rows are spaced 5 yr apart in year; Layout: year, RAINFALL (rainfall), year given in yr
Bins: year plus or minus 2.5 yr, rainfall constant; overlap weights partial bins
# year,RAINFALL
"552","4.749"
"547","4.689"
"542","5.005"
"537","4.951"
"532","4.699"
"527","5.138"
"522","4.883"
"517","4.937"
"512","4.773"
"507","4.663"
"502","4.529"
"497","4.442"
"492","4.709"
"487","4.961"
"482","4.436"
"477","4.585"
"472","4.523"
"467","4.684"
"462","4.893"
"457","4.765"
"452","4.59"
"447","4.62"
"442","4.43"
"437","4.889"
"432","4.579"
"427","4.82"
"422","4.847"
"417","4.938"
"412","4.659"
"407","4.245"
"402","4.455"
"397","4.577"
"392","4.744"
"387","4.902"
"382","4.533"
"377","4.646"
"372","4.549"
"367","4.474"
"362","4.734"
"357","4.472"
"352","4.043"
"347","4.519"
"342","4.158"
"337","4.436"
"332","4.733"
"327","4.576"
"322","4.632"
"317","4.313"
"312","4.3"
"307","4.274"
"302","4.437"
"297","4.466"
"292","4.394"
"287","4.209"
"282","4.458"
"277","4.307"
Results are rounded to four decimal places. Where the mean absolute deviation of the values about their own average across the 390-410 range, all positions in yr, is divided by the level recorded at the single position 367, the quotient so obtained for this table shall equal 0.0347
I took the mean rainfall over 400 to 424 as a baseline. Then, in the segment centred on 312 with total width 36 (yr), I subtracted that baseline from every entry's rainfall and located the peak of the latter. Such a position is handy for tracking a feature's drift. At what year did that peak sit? 322 yr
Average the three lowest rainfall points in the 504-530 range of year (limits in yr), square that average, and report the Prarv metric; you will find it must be 22.8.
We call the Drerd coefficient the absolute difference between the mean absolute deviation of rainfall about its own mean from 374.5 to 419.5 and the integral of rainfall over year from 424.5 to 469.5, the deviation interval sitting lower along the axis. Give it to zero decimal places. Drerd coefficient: 211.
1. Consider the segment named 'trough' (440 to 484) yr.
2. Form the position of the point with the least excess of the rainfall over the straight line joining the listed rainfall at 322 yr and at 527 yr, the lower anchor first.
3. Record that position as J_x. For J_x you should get 482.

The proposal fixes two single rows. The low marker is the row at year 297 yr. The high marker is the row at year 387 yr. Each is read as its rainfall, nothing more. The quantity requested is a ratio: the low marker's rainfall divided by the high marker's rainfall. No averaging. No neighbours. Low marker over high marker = 0.91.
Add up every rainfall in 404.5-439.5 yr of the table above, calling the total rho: 33.0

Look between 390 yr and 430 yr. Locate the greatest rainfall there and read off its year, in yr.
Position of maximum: 417 yr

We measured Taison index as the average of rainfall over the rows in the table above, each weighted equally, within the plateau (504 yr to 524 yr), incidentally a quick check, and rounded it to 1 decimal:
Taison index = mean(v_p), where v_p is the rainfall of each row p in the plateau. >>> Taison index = 4.8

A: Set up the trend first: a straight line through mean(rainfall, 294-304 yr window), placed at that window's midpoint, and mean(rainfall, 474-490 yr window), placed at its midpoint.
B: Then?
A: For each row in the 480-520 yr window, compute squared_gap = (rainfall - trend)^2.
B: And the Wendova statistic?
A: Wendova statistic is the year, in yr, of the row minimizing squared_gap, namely 507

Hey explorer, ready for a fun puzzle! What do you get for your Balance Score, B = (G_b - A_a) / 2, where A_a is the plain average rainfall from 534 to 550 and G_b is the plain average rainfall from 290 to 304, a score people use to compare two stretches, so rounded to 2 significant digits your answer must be -0.22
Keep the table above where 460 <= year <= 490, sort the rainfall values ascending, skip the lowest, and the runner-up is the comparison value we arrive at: 4.523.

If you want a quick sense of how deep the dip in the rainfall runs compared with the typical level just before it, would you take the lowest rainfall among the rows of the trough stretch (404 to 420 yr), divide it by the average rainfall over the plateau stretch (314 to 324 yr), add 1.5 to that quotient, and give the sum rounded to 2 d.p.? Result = 2.45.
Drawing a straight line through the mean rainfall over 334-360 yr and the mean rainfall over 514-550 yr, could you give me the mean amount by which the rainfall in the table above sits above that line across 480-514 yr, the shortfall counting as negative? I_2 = -0.15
